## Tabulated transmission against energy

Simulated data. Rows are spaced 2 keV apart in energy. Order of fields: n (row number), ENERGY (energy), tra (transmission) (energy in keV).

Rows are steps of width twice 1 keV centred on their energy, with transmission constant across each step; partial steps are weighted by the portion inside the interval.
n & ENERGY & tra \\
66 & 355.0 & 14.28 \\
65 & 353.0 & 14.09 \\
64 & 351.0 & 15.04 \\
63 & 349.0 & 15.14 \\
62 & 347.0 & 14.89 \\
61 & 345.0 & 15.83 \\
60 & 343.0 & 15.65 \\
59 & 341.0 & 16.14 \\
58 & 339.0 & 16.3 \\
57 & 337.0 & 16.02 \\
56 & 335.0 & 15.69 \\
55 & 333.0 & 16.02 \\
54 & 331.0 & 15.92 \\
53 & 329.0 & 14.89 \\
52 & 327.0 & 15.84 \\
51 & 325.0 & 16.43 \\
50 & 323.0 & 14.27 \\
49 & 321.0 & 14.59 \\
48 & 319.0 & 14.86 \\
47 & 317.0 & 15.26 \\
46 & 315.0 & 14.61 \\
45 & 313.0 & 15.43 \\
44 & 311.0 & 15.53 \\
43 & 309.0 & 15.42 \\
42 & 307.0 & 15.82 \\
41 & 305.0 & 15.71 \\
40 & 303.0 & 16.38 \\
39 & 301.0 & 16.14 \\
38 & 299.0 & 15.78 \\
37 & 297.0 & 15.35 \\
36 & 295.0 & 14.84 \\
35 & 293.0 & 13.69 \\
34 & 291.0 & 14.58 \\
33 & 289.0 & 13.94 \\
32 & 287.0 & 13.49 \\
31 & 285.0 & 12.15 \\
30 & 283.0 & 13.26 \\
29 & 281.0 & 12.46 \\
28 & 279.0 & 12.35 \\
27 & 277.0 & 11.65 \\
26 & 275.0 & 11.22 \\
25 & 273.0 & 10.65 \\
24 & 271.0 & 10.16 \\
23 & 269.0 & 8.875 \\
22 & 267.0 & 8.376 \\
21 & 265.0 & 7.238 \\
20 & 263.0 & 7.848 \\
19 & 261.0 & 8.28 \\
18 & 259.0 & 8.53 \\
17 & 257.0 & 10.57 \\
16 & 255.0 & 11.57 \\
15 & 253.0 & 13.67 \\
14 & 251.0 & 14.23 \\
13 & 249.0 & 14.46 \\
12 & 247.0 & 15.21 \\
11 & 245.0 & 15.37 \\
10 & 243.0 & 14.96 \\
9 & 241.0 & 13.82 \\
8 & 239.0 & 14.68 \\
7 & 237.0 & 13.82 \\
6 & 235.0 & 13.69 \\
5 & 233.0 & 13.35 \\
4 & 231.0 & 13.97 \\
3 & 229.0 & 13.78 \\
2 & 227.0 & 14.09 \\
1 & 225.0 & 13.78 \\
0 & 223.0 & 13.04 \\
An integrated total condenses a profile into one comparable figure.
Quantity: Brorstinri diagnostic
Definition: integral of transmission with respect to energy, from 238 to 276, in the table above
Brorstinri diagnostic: 439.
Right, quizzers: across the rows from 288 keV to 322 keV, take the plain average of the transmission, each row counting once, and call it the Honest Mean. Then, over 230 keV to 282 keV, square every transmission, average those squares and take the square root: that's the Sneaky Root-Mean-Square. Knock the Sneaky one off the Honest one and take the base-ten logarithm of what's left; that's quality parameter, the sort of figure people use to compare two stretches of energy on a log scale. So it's 0.5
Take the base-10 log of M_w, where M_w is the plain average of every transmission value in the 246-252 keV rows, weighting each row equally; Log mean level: 1.17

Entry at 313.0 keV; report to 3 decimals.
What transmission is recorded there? 15.430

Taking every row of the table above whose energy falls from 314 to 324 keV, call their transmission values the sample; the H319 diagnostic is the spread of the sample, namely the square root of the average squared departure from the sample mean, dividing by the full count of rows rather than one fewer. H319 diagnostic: 0.33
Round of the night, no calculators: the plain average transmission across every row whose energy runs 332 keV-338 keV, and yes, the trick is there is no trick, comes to 16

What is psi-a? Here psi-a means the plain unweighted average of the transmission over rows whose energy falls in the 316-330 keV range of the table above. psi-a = 15.2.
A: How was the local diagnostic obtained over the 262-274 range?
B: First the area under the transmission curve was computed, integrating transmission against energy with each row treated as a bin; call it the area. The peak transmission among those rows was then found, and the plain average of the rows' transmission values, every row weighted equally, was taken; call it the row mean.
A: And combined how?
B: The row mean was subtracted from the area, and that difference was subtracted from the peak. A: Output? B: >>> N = -87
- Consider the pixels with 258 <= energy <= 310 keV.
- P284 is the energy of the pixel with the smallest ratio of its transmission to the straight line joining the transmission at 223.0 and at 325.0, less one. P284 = 265.0 keV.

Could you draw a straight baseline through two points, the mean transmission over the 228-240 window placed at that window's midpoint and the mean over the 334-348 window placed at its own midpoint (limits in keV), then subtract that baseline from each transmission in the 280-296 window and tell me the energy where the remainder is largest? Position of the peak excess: 295.0 keV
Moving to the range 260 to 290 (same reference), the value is 289.0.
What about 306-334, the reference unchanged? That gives 325.0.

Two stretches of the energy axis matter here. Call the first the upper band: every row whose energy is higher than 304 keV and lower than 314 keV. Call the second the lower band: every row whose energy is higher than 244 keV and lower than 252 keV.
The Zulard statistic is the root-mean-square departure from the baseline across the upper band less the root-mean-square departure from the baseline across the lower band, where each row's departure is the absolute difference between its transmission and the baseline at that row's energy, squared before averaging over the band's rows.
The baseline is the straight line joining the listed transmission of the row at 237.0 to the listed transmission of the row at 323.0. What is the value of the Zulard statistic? 0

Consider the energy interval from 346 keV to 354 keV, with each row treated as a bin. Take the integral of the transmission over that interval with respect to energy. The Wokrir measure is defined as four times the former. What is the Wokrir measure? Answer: 473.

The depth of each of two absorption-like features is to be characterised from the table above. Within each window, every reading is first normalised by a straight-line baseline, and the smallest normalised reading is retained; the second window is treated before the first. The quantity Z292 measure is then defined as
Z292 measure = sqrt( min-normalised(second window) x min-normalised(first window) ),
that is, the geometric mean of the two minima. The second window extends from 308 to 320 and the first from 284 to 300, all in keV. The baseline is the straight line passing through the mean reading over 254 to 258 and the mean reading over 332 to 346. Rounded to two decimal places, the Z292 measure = 0.98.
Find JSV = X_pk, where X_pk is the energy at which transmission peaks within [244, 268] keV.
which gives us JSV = 245.0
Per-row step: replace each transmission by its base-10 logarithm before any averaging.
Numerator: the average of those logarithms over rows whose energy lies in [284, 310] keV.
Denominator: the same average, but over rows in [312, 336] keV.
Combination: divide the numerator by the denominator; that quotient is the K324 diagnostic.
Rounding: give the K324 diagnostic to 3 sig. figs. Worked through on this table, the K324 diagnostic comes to 0.988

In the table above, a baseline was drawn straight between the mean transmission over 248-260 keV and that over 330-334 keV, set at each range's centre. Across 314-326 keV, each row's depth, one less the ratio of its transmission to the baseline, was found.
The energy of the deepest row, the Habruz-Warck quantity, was 323.0 keV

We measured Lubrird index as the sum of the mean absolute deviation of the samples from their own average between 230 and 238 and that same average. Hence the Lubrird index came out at 13.9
